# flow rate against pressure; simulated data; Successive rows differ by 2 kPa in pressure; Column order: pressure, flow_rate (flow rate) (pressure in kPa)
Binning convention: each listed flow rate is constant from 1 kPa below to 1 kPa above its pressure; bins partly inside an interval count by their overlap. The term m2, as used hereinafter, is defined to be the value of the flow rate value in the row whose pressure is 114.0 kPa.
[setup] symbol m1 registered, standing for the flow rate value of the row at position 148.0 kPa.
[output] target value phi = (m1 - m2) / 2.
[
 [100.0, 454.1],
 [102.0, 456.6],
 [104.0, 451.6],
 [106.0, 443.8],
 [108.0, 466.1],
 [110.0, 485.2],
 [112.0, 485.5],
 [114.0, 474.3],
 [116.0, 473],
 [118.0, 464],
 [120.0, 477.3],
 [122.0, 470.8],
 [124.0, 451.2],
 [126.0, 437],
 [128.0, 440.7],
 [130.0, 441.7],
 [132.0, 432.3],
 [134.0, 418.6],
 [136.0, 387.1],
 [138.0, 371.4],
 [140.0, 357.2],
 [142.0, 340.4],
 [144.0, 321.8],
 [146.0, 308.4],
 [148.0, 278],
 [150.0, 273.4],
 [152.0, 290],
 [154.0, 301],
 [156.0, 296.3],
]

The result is -98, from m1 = 278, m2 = 474.3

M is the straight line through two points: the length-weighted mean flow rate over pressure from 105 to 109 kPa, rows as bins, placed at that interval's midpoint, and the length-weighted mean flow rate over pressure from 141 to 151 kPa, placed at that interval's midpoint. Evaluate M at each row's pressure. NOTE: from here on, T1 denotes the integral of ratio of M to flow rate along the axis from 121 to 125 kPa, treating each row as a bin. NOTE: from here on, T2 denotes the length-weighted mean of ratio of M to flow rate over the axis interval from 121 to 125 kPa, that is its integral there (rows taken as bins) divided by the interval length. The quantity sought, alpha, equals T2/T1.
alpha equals 0.25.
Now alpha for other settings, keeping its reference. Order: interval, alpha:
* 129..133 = 0.25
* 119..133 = 0.07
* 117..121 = 0.25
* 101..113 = 0.08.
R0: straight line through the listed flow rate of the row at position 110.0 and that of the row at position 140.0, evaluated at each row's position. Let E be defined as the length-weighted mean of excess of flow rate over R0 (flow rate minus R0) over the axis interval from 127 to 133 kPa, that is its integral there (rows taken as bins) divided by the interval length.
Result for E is 38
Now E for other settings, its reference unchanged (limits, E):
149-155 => -18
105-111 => -29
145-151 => -36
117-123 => 28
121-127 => 28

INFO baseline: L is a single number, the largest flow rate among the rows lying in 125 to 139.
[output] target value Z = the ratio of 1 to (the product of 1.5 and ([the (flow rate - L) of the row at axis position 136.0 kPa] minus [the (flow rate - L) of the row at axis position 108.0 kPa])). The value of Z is -0.008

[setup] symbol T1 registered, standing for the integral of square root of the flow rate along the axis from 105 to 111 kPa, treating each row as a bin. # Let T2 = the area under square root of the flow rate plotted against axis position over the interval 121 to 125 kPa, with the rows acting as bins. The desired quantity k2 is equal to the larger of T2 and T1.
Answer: 129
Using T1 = 129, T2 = 86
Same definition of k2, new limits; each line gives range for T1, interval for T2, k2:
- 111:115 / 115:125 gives 216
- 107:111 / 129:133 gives 87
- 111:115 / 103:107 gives 88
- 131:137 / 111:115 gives 122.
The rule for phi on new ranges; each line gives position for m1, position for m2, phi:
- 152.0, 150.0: 8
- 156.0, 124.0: -77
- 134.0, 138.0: 24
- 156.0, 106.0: -74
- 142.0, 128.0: -50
